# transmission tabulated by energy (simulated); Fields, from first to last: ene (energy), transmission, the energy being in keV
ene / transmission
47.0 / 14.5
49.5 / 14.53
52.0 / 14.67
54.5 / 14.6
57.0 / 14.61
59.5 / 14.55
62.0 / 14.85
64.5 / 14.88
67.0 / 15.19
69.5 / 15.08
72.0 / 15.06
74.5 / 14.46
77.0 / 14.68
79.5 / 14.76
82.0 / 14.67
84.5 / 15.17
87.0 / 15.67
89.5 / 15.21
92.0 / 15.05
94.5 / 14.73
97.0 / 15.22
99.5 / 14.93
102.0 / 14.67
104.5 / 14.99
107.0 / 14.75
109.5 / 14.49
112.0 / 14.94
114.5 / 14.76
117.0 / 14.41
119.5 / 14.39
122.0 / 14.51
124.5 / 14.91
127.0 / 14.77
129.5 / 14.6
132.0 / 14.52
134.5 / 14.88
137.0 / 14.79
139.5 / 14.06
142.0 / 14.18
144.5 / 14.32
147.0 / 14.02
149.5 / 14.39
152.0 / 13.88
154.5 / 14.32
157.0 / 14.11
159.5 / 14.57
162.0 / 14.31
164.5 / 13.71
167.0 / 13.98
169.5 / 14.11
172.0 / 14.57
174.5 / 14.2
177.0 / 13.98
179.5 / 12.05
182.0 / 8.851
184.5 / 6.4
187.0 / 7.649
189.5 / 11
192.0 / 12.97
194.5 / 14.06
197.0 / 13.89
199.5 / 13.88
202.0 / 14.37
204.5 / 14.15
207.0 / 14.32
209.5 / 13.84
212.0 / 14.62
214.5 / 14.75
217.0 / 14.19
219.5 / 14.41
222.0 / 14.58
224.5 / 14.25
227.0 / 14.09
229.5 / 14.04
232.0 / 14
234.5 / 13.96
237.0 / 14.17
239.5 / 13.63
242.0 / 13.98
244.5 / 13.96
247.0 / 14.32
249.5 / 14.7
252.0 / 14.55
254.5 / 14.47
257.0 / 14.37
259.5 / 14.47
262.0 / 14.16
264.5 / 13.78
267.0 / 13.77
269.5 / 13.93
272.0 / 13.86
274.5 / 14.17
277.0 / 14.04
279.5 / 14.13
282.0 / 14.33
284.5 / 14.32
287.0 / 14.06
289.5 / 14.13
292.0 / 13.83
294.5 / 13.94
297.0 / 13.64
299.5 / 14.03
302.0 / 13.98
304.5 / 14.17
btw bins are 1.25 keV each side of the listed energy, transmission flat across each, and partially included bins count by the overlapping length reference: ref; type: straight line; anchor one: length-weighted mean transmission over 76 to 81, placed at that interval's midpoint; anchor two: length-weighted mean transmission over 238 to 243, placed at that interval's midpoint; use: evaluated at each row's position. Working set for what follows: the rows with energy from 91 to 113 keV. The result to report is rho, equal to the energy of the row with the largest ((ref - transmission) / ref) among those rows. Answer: 109.5 keV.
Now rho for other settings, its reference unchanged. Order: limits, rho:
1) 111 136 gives 119.5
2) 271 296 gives 272.0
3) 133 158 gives 152.0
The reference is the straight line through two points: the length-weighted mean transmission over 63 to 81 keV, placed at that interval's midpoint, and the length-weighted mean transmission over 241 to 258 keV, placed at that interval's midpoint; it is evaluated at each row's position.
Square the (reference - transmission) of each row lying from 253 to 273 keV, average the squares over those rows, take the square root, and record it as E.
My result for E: 0.34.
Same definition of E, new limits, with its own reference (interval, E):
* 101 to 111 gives 0.18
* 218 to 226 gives 0.13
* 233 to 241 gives 0.51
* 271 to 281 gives 0.25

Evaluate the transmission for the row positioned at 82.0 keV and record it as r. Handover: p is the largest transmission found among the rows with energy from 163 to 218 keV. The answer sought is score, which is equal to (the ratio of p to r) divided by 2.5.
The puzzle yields 0.402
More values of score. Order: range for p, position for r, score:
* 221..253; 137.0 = 0.398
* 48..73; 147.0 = 0.433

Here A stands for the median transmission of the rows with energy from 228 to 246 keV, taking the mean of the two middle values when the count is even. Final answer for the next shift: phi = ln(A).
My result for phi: 2.64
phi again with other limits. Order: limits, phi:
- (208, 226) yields 2.67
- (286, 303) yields 2.64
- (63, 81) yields 2.70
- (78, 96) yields 2.71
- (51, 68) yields 2.69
